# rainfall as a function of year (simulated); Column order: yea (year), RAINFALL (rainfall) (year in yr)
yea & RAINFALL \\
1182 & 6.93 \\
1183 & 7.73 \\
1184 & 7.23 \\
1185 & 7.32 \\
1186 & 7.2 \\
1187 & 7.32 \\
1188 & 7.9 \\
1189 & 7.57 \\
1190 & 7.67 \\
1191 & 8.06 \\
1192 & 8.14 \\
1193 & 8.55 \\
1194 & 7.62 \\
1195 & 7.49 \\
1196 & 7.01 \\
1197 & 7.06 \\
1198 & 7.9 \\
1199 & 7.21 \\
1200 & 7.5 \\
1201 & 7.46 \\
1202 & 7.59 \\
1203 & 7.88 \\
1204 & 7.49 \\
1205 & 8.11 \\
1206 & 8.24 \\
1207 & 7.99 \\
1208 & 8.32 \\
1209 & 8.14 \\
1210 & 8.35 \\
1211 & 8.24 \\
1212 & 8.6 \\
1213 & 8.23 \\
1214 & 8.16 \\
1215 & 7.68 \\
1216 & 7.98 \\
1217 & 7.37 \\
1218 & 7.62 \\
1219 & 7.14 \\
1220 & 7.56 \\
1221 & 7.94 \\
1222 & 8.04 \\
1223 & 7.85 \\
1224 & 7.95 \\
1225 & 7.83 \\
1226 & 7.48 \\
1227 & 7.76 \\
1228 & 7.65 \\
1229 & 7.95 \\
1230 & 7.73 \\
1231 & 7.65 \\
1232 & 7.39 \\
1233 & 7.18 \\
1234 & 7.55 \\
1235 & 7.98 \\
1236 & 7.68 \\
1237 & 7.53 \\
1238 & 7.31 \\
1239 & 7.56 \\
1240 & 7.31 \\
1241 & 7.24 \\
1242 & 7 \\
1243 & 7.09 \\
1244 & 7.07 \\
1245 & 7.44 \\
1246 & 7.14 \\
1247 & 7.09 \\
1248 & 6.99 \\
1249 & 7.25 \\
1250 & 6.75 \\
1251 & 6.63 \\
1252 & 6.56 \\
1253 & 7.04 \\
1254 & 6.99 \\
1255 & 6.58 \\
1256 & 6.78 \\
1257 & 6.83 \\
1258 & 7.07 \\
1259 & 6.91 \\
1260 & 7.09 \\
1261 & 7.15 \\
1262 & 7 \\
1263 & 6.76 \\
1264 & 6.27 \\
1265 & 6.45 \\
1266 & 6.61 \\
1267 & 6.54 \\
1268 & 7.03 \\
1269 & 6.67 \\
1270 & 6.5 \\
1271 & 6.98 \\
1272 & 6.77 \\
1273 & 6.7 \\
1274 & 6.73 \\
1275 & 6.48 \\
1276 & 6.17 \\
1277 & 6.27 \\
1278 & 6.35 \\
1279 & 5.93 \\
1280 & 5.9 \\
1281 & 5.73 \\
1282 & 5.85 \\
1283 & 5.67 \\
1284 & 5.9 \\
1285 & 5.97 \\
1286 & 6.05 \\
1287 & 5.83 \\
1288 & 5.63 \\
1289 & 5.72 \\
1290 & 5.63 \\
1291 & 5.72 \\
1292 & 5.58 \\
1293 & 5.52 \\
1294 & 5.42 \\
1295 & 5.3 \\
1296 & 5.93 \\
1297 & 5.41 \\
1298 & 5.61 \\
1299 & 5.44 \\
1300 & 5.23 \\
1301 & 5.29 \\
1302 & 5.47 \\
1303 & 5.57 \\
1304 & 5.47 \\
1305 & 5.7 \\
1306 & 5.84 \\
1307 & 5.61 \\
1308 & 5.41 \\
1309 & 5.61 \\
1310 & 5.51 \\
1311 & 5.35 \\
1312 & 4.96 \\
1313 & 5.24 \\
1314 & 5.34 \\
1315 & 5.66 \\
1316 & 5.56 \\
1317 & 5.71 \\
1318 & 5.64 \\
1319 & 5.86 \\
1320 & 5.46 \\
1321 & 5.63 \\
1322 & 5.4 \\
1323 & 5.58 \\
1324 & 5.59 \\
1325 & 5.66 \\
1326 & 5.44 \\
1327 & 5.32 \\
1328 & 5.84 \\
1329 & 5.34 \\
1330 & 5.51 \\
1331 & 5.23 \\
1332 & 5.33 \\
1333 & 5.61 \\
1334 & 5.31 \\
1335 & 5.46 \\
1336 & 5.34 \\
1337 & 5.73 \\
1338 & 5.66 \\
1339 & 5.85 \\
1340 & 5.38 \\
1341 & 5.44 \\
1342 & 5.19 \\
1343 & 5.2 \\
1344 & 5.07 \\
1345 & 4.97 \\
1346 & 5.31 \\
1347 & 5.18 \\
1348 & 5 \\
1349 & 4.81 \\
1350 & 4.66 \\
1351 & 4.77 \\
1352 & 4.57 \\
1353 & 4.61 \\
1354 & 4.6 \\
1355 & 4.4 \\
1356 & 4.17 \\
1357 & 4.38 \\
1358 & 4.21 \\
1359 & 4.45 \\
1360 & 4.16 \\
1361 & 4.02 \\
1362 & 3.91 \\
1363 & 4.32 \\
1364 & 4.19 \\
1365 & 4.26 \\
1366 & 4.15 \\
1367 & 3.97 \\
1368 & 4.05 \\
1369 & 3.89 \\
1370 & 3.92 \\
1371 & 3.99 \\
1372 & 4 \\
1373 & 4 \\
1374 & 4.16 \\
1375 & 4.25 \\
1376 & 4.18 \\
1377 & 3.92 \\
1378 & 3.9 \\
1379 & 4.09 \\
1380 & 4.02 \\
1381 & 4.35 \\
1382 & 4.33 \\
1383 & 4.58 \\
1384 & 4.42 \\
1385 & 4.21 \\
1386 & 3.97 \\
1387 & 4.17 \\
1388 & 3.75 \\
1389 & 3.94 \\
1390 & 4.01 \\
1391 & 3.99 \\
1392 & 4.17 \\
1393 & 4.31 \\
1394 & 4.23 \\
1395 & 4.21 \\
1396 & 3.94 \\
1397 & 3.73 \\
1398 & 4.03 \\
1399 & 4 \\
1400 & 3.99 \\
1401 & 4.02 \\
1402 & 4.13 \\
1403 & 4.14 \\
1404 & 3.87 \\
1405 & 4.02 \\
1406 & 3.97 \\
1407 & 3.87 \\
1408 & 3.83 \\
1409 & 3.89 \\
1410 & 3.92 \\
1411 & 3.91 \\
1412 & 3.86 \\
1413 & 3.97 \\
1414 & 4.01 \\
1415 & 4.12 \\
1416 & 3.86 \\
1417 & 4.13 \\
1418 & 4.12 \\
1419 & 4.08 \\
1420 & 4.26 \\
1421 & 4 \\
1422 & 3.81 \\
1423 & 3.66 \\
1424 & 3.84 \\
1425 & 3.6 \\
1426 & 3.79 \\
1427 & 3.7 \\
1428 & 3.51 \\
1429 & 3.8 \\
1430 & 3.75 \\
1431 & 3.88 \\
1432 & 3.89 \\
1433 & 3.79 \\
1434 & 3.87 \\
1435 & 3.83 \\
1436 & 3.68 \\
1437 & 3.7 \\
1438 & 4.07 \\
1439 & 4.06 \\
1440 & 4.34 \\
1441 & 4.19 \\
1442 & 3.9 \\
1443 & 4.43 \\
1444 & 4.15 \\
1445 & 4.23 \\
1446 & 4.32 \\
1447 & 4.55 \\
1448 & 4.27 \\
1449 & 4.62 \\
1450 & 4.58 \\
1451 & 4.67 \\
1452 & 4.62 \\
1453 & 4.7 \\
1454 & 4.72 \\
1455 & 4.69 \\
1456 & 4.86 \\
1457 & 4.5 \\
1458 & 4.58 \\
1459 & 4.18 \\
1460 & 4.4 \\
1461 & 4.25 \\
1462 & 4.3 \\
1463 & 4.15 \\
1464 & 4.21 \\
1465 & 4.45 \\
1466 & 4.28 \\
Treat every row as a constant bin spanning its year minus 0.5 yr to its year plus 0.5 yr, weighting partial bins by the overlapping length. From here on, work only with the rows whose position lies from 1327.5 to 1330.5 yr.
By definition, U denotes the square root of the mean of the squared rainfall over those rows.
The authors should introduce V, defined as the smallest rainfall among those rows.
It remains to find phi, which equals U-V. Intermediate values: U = 6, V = 5.34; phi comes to 0.23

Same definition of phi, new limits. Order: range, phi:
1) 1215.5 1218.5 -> 0.29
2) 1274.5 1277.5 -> 0.14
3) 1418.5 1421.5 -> 0.11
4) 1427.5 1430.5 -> 0.18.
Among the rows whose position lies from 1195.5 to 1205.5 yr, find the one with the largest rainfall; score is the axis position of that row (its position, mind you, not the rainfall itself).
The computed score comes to 1205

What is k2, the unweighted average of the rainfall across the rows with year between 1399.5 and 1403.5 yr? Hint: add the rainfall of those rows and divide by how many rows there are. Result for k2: 4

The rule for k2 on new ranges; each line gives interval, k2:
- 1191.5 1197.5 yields 8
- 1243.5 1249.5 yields 7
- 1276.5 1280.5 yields 6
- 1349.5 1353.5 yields 5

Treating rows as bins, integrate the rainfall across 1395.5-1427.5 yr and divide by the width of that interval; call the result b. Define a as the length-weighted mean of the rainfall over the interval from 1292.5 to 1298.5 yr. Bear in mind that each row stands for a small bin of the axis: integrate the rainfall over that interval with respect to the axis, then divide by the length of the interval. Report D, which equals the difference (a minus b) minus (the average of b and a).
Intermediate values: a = 5.5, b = 3.9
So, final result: -3.1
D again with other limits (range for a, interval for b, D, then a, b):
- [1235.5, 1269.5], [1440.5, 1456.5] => -3.2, 7.0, 4.5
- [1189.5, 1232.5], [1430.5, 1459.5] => -2.5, 7.8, 4.3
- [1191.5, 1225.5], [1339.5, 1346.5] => -3.9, 7.8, 5.2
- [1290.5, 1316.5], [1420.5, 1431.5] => -2.9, 5.5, 3.8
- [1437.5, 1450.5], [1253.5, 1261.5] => -8.2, 4.3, 6.9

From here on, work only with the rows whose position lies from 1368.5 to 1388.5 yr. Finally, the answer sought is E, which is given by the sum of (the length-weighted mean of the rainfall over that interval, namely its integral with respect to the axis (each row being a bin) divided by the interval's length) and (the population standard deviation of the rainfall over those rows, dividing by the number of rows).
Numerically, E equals 4.3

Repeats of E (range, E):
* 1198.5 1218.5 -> 8.3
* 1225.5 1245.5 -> 7.8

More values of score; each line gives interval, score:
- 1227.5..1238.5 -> 1235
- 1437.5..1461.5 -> 1456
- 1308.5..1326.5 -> 1319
